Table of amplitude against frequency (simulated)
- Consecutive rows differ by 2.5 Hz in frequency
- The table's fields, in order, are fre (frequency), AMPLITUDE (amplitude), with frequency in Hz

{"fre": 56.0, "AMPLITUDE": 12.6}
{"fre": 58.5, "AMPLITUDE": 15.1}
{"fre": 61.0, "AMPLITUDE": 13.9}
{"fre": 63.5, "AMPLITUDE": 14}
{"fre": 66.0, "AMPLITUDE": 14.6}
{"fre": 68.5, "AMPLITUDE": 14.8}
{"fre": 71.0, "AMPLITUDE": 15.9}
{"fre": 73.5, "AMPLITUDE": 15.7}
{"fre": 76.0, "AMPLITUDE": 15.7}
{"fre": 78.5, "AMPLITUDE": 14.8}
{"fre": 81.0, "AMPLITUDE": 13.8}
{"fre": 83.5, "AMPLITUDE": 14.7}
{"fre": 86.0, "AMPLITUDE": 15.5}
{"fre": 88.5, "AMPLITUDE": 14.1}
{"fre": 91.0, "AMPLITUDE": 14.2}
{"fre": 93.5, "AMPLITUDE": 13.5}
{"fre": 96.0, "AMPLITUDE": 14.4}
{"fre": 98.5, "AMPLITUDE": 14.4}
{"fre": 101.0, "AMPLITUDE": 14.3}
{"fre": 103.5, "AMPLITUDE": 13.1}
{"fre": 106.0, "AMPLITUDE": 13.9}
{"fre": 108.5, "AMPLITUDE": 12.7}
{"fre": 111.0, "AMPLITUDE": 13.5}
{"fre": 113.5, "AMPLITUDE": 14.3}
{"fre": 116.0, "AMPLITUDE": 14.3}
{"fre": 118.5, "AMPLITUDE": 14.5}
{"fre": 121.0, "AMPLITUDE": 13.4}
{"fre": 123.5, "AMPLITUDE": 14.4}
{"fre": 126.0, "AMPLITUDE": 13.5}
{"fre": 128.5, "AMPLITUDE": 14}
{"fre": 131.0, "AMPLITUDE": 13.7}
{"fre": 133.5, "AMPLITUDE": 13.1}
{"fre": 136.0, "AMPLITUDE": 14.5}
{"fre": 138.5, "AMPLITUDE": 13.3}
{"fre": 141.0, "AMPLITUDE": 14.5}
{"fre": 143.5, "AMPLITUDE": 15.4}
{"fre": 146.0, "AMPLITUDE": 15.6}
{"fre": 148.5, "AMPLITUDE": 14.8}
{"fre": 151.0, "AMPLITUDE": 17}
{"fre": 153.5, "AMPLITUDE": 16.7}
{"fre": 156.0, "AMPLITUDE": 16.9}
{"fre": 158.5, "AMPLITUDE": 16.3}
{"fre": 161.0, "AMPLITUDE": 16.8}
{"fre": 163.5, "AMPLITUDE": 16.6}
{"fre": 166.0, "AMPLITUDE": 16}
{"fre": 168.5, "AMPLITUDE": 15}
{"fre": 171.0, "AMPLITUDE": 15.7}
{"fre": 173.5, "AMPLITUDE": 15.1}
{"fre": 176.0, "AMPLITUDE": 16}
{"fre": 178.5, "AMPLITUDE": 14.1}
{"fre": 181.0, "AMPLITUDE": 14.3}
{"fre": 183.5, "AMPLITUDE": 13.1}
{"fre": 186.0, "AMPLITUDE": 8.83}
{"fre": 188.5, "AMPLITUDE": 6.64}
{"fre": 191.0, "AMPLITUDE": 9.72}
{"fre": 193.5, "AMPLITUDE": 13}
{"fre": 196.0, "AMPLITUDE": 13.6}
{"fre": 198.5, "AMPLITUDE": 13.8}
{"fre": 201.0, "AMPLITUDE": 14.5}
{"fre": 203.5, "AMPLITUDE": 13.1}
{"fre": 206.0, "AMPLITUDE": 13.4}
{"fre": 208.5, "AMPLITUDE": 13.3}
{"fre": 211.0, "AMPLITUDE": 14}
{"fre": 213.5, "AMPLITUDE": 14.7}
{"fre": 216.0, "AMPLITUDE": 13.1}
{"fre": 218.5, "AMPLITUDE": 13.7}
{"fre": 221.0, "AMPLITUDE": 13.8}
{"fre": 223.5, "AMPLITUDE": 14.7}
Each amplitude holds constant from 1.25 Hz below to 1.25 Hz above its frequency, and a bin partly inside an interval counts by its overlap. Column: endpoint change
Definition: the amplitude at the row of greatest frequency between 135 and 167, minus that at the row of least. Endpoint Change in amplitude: 1.5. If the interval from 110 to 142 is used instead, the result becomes 1.0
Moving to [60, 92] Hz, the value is 0.3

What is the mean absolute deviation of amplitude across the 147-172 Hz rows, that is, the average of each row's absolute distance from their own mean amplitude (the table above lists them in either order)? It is 0.64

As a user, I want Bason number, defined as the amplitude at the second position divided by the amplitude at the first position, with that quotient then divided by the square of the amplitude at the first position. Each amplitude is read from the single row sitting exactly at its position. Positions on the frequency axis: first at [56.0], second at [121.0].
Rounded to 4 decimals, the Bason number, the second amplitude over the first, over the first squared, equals 0.0067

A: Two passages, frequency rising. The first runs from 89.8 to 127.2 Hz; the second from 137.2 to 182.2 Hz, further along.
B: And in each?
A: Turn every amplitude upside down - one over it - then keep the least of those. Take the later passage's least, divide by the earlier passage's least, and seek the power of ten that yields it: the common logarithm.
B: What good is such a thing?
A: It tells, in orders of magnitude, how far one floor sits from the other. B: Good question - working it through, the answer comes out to -0.07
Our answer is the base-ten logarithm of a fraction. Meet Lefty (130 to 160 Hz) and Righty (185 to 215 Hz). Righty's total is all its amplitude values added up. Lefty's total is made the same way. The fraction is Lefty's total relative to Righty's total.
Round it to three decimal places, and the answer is 0.088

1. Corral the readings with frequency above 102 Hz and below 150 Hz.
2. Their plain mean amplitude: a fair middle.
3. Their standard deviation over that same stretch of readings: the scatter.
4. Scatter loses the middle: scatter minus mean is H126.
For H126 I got -13.3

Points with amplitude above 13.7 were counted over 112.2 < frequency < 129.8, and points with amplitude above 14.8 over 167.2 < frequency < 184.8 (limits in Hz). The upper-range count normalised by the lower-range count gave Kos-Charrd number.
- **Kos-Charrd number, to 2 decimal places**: 0.80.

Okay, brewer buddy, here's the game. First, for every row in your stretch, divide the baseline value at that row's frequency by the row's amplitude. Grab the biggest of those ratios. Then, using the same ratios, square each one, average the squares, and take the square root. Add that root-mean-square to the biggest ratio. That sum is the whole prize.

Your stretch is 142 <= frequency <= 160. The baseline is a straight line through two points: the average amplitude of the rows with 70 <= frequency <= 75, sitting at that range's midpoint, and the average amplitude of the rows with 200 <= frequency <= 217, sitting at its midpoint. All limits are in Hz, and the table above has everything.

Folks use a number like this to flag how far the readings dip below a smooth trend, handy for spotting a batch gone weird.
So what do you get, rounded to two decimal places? 1.90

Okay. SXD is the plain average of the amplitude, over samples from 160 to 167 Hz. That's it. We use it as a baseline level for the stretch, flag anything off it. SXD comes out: 16.5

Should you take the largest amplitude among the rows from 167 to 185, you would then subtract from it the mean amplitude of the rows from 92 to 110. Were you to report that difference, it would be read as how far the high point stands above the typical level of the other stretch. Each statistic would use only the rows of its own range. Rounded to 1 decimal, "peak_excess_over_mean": 2.2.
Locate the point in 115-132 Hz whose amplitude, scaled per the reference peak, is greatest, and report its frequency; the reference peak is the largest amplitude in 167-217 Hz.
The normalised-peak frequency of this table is 118.5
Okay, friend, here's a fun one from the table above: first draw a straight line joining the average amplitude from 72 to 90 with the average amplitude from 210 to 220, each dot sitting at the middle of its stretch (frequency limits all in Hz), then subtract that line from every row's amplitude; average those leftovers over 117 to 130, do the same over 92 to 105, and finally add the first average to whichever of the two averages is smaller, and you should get -1.4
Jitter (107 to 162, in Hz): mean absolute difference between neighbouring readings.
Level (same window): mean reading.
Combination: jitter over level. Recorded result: 0.051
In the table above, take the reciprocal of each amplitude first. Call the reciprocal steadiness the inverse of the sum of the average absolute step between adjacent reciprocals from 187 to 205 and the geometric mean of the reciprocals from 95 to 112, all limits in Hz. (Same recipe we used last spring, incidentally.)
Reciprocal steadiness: 11.4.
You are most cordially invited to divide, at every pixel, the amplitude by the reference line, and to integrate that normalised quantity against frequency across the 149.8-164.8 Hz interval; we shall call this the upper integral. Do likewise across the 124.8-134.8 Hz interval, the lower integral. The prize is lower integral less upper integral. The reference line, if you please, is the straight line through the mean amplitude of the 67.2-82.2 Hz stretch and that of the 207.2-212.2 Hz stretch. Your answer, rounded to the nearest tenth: -8.3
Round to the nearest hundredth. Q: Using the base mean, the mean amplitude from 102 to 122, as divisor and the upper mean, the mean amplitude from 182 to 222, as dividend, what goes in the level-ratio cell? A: 0.92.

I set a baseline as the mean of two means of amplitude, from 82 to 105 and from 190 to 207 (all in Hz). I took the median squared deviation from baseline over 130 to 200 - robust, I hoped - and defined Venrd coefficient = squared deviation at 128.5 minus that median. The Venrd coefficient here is -2.5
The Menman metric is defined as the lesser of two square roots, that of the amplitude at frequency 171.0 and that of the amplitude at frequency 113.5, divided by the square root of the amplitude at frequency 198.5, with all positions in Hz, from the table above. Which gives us 1.02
